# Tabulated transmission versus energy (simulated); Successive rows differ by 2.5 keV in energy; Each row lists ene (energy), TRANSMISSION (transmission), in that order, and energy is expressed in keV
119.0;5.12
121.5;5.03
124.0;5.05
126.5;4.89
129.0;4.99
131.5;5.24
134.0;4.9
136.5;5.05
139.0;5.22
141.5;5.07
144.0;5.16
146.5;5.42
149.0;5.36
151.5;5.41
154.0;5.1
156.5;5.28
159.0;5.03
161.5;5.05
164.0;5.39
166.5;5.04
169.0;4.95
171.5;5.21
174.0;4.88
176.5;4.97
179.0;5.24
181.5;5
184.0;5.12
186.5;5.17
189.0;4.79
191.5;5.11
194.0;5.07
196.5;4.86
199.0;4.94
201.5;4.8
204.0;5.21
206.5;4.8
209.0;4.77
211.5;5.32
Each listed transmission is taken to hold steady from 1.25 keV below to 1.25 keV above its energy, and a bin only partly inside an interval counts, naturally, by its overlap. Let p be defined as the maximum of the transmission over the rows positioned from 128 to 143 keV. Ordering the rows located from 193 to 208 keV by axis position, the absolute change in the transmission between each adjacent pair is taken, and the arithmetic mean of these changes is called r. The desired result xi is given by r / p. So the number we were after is 0.048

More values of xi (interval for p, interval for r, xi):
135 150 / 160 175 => 0.051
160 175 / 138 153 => 0.023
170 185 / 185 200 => 0.039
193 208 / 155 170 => 0.040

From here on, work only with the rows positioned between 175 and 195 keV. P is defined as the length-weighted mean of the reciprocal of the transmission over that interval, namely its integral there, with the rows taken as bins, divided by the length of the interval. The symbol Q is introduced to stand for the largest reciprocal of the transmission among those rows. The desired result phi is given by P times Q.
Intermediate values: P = 0.1979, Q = 0.2088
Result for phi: 0.0413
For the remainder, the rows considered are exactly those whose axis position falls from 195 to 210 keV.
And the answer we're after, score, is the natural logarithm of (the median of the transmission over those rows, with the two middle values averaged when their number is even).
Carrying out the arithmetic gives 1.57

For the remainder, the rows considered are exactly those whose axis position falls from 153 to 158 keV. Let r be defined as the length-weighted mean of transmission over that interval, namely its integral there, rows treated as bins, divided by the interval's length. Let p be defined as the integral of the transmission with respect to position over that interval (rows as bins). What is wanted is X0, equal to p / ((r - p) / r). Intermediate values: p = 25.9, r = 5.19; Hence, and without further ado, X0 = -6.48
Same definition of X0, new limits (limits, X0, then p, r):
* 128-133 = -6.39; 25.6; 5.11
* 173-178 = -6.18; 24.7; 4.94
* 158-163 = -6.32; 25.3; 5.06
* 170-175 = -6.31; 25.2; 5.05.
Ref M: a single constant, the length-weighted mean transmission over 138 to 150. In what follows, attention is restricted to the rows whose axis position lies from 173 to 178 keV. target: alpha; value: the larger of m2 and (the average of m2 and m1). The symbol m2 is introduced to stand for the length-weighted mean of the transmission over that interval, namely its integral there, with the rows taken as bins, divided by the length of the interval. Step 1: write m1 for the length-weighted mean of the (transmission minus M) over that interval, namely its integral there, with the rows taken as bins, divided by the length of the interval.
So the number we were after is 4.94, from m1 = -0.30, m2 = 4.94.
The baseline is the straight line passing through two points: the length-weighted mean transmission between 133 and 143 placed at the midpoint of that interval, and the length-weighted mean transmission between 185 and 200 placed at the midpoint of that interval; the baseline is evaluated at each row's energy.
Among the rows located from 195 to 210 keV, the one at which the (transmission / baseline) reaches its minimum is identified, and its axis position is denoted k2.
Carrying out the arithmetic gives 209.0 keV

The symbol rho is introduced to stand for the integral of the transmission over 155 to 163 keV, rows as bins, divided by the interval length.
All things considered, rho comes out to 5.13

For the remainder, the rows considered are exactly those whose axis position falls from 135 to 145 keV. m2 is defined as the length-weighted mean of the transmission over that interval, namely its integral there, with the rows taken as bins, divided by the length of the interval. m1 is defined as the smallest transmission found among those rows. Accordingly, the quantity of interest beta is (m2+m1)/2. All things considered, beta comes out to 5.08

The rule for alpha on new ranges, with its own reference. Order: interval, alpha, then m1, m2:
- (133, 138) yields 4.99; -0.25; 4.99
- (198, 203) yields 4.88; -0.36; 4.88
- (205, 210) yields 4.81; -0.44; 4.81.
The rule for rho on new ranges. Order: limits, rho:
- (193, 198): 4.96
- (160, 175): 5.09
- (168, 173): 5.08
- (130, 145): 5.10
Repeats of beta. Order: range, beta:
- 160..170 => 5.03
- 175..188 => 5.03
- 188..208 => 4.87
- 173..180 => 4.95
